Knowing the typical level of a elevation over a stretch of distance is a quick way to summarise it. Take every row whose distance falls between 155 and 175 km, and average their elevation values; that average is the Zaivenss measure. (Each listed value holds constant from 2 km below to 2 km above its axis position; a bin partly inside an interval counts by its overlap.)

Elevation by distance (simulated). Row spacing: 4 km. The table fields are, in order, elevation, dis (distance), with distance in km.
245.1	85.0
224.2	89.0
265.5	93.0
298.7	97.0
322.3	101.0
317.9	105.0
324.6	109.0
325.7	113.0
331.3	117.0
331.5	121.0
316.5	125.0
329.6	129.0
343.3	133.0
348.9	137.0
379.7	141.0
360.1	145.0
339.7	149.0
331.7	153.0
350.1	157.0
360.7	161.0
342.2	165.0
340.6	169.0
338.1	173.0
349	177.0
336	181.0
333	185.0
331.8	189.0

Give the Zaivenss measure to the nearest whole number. 346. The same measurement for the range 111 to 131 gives 327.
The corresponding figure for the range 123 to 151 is 345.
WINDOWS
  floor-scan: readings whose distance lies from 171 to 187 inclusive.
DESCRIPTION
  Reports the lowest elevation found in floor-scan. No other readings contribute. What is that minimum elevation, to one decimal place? 333.0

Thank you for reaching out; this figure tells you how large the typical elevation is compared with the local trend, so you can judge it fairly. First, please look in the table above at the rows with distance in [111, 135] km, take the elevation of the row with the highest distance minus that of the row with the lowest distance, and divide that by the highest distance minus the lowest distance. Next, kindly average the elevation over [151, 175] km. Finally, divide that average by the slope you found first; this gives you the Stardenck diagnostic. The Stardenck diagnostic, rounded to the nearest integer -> 391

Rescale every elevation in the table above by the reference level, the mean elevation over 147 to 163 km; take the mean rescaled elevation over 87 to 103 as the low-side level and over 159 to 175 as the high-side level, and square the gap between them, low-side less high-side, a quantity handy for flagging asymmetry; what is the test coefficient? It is 0.038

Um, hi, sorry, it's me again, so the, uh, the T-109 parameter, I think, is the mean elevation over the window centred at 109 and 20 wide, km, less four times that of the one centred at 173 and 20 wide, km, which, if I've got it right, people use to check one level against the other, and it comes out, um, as -1040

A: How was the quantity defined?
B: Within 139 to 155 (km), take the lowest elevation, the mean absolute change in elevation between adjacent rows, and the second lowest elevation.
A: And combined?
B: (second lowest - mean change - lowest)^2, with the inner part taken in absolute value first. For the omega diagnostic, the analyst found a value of 64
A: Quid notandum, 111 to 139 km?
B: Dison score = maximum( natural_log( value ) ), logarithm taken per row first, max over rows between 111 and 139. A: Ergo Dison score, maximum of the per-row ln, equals 5.85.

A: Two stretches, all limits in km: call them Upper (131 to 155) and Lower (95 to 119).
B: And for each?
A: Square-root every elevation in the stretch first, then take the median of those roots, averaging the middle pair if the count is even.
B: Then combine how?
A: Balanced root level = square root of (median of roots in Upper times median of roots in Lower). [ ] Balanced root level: 18.3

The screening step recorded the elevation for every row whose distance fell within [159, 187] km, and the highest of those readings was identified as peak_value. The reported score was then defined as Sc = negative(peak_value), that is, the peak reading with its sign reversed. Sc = -361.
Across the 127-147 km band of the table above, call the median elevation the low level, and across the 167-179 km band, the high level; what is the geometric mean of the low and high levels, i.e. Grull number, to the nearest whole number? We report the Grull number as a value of 345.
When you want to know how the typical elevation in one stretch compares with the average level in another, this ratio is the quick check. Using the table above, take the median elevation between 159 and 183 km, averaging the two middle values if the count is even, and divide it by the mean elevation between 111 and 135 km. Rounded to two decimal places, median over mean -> 1.04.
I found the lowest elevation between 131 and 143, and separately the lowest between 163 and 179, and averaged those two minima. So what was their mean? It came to 341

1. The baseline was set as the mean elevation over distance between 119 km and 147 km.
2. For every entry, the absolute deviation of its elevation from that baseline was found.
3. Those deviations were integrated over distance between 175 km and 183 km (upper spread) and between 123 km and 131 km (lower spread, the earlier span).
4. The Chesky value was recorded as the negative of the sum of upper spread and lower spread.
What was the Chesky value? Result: -221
